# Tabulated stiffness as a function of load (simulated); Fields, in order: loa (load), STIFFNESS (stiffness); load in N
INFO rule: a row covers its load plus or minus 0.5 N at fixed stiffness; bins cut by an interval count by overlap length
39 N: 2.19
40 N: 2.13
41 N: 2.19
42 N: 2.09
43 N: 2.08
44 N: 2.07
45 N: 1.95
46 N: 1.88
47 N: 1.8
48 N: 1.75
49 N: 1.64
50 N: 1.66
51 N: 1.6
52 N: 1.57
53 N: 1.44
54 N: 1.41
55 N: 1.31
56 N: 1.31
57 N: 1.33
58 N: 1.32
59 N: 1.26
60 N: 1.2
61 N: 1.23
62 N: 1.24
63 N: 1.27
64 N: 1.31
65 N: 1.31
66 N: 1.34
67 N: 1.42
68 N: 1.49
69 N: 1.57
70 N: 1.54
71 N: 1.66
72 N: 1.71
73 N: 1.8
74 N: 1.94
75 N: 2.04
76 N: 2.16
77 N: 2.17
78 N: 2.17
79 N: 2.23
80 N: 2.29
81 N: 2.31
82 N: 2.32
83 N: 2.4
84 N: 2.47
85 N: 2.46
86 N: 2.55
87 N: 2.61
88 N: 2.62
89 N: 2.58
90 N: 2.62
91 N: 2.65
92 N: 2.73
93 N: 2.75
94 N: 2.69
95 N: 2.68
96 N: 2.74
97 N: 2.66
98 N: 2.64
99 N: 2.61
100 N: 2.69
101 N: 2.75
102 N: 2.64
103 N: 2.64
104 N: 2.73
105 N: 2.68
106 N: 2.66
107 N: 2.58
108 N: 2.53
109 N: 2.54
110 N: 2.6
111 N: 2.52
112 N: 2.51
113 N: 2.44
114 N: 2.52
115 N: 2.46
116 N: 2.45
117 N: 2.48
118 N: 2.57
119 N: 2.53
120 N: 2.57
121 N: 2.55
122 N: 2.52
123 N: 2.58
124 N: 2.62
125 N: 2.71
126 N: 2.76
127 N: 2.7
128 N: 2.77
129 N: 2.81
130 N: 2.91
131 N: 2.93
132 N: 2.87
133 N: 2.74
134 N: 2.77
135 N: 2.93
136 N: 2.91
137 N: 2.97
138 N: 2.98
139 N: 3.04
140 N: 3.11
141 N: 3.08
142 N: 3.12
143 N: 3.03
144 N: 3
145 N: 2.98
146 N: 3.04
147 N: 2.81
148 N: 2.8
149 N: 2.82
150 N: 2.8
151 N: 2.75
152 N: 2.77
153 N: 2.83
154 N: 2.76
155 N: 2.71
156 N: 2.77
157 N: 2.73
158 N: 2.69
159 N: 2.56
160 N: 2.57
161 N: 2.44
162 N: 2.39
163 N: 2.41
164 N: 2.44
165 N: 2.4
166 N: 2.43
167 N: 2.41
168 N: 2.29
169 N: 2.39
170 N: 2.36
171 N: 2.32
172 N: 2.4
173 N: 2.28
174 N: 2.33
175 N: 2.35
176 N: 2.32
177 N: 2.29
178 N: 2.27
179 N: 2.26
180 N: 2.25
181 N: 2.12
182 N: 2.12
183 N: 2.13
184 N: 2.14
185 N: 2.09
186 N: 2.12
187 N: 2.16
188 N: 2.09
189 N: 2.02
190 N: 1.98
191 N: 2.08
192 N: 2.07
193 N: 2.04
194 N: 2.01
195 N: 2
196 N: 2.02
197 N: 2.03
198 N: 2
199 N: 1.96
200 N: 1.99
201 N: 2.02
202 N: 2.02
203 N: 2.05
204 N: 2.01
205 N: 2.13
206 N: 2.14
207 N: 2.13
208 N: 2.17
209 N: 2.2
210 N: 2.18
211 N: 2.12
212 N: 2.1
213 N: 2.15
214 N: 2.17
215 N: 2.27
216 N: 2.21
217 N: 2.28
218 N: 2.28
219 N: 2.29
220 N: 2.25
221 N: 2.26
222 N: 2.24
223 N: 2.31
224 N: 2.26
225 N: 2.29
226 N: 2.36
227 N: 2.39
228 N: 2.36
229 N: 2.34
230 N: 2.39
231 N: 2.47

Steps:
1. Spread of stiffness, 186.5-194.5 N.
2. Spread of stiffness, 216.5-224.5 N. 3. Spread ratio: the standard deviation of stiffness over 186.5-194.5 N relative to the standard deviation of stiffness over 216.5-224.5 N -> 2.5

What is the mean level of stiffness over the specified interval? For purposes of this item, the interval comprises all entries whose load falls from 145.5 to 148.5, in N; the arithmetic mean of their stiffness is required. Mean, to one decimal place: 2.9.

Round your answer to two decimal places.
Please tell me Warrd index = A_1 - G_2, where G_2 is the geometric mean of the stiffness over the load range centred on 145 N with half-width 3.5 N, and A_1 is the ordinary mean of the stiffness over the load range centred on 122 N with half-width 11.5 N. -0.34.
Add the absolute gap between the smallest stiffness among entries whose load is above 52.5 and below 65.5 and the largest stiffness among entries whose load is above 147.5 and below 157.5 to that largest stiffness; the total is 4.5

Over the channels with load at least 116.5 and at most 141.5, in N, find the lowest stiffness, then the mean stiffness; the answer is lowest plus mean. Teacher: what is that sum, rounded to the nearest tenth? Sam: 5.3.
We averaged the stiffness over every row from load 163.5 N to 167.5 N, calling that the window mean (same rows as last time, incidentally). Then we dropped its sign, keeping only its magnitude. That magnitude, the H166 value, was 2.42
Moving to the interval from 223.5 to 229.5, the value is 2.33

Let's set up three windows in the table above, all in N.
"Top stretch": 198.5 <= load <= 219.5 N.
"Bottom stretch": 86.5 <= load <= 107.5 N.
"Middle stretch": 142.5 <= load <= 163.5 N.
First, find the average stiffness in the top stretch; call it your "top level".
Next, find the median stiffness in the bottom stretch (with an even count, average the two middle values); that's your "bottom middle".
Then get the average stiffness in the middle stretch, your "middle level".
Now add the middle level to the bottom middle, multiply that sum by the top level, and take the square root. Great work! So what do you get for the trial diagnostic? 3.40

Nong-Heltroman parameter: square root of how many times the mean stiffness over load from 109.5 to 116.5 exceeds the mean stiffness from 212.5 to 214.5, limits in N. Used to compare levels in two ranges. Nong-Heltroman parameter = 1.08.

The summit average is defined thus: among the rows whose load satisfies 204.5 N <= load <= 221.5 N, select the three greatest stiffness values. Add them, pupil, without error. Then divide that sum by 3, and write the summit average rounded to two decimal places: 2.28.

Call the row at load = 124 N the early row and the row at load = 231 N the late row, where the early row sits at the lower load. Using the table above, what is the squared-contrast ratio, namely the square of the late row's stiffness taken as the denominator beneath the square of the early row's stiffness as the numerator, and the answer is 1.1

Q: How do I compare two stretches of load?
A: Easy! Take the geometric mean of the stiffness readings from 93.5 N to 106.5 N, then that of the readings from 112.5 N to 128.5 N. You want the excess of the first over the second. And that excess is 0.1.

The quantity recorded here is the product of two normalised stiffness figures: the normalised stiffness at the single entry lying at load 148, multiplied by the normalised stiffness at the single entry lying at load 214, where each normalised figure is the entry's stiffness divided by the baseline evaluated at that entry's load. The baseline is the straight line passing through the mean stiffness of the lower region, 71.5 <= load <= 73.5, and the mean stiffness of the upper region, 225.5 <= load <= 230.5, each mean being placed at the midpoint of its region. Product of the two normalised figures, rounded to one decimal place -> 1.3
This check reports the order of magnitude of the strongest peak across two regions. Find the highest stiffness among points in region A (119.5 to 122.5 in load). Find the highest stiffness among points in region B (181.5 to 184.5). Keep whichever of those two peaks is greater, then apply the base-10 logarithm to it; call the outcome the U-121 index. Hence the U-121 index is 0.410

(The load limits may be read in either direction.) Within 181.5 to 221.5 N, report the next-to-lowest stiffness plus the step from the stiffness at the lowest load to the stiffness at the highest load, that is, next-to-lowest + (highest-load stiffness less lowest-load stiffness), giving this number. 2.12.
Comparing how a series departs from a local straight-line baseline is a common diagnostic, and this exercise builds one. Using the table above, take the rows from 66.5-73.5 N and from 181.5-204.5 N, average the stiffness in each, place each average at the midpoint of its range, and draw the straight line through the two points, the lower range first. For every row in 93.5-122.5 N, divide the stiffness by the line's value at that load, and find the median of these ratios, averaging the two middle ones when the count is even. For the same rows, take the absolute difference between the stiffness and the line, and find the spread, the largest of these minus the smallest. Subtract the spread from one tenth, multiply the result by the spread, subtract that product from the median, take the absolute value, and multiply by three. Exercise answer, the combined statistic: 4.7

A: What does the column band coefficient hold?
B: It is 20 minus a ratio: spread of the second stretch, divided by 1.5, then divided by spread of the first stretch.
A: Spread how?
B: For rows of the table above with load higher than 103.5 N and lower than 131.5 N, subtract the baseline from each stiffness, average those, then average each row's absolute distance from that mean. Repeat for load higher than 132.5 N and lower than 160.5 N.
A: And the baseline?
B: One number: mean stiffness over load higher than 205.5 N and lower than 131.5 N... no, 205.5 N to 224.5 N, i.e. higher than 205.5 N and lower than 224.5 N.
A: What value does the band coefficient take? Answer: 19.2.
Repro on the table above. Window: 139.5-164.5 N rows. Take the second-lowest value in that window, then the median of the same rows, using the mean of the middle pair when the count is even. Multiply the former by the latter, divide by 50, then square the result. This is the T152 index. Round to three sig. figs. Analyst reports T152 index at 0.0178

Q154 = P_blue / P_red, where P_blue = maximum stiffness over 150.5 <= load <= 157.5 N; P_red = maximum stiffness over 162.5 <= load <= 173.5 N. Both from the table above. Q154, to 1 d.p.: 1.2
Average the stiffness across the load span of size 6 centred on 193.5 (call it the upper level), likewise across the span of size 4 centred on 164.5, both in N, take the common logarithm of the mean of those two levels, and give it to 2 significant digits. 0.35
